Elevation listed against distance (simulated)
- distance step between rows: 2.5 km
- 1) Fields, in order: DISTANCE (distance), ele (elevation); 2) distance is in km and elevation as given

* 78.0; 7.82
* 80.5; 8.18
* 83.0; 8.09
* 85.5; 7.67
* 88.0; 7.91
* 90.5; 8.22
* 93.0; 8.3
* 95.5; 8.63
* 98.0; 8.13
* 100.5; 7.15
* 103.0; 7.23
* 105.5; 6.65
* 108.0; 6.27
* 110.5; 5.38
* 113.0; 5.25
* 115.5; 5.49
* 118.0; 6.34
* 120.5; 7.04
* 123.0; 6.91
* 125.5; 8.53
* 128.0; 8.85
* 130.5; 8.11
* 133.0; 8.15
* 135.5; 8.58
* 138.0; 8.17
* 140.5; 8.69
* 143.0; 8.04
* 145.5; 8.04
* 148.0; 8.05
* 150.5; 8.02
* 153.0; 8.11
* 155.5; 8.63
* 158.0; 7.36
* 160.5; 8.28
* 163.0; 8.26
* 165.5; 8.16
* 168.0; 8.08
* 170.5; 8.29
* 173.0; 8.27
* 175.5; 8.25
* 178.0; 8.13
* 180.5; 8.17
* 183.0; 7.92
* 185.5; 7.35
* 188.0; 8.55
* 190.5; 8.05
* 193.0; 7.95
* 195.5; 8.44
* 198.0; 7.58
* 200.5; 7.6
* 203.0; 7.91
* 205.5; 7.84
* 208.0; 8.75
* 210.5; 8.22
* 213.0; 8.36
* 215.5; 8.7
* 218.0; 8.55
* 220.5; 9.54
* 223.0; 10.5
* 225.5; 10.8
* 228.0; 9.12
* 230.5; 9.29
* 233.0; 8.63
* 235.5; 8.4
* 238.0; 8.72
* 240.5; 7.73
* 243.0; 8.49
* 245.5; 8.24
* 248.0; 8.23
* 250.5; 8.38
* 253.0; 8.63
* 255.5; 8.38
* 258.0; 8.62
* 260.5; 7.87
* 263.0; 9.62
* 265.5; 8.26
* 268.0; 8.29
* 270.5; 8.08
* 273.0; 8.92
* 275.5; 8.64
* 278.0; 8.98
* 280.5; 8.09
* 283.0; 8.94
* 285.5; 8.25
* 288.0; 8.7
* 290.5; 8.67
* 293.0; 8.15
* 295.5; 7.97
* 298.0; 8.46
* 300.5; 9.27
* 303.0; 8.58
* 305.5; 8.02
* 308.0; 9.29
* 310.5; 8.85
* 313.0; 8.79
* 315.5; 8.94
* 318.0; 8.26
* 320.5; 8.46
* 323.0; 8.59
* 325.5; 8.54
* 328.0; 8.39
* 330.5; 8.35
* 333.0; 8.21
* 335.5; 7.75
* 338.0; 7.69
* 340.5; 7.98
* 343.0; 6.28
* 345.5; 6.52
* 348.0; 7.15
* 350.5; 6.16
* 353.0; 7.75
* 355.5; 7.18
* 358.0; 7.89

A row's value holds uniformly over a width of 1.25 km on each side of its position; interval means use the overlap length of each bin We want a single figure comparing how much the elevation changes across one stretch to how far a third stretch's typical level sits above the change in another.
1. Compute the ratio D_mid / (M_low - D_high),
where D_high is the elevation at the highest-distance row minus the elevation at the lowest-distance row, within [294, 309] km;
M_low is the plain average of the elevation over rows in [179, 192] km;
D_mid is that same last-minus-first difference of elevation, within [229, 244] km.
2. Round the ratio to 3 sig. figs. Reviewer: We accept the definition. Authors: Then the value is -0.120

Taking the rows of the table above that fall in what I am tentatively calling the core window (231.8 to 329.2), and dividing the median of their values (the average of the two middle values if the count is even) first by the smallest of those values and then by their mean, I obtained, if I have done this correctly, 0.129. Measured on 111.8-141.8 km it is 0.206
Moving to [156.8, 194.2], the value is 0.138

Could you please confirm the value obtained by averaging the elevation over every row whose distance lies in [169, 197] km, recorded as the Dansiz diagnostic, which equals 8.12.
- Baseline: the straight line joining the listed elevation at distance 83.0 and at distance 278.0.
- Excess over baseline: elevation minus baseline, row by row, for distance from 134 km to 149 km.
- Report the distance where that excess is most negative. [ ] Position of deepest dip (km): 148.0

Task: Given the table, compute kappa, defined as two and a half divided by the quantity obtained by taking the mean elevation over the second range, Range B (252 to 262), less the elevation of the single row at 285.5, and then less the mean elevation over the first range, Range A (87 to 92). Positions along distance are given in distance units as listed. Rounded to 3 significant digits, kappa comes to -0.315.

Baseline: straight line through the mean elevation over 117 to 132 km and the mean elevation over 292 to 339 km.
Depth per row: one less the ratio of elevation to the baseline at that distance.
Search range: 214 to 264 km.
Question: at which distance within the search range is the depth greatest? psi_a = 240.5 km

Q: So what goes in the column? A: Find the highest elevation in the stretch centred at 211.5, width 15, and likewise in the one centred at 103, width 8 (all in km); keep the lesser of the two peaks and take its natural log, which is 1.98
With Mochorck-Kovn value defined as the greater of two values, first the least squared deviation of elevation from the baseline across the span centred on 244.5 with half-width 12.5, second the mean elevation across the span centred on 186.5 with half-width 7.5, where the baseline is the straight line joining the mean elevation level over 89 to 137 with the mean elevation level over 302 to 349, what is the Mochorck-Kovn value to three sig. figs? 8.00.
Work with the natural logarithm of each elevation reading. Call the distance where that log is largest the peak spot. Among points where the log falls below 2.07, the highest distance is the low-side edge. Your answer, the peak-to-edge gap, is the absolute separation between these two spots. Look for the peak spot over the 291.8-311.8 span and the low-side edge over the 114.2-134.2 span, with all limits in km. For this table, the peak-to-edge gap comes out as 185.0 km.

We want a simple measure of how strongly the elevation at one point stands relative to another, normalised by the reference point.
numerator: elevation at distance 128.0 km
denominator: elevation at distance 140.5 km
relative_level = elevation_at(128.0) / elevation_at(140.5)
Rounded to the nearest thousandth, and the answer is 1.018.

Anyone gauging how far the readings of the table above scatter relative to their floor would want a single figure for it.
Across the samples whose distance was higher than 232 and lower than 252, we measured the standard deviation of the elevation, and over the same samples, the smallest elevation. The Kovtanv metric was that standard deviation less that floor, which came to -7.4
